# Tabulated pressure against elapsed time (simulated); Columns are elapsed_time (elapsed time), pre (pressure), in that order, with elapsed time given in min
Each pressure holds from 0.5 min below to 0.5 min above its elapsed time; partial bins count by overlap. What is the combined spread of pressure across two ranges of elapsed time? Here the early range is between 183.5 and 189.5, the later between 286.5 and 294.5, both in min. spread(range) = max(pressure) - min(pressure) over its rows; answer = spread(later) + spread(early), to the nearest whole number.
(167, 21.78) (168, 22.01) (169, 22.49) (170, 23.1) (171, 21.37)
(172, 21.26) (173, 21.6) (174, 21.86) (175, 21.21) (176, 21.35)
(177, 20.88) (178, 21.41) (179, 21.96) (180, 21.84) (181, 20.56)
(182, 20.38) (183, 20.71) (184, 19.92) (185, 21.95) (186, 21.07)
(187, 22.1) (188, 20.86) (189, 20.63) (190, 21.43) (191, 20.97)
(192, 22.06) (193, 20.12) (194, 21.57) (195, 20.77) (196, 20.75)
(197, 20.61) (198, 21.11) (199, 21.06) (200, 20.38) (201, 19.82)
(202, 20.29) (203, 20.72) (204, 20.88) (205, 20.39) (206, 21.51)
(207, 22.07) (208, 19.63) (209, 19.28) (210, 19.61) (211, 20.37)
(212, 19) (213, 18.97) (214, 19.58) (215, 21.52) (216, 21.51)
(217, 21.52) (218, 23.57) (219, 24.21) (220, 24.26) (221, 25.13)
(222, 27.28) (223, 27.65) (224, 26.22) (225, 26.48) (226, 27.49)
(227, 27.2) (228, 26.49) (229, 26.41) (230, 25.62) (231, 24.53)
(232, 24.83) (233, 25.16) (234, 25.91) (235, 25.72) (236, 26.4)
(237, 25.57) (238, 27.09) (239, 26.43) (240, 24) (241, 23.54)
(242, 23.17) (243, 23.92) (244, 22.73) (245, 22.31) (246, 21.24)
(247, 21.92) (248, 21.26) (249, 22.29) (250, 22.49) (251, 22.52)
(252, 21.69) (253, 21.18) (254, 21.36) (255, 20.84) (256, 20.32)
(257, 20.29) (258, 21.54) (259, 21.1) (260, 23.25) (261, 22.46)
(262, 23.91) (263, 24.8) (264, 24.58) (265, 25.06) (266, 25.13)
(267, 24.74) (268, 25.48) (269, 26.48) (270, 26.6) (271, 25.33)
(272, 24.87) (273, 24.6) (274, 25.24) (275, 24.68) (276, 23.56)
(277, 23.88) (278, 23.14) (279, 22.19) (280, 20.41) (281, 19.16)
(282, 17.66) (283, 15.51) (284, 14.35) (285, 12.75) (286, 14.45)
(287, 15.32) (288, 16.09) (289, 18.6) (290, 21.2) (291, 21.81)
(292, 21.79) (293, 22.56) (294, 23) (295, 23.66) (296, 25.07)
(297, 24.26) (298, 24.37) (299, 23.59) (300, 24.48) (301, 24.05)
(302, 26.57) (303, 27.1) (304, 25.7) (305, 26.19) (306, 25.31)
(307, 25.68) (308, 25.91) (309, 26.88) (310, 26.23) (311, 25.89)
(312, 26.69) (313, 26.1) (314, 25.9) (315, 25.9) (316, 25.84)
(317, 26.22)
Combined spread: 10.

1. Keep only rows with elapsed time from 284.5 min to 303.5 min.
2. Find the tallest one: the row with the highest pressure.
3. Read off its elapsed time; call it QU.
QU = 303 min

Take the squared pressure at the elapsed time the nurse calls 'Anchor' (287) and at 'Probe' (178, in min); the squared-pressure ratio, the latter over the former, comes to 1.95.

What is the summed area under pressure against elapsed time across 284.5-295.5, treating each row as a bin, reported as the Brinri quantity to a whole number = 211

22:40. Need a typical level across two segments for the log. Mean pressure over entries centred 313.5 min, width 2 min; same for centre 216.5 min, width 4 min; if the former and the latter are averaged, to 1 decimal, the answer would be 24.0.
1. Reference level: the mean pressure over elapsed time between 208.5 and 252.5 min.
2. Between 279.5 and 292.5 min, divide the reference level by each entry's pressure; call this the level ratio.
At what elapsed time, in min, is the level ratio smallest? 291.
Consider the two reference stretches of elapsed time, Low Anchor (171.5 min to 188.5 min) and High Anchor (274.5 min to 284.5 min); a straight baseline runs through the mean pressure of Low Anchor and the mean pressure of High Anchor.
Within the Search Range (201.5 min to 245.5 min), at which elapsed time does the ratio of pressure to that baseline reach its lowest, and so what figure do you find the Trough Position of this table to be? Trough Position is 213 min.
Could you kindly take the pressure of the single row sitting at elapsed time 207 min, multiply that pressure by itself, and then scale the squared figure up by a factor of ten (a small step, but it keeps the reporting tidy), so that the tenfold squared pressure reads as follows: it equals 4871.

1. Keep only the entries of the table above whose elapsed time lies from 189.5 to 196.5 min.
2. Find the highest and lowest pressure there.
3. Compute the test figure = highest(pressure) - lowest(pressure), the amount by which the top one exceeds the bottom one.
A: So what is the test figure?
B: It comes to 2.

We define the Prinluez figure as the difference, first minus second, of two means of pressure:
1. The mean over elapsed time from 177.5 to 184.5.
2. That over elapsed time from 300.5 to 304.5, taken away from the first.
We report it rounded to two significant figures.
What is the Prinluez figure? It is -4.9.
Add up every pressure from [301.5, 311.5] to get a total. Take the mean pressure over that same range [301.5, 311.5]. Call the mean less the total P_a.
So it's -235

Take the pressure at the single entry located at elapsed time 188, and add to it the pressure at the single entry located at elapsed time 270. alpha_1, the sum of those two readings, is 47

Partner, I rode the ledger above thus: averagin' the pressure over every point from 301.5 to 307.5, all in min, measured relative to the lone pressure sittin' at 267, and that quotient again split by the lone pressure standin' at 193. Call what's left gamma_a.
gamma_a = 0.052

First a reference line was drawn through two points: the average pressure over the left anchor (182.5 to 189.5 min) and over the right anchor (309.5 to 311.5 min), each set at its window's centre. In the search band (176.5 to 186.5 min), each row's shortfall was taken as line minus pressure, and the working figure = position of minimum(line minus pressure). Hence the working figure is 179 min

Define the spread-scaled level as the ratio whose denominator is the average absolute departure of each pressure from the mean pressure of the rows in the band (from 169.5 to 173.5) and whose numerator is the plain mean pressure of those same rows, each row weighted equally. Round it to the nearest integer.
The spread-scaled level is 34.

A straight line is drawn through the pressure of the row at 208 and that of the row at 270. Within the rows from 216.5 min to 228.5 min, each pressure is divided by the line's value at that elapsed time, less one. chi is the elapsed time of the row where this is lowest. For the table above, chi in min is 217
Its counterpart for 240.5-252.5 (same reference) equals 248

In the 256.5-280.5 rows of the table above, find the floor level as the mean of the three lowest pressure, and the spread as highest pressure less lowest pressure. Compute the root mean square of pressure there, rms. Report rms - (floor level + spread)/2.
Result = 10.5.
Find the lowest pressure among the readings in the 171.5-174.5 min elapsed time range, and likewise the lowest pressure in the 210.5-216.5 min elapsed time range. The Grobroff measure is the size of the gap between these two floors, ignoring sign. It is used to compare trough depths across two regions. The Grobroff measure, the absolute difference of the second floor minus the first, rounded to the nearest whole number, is 2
